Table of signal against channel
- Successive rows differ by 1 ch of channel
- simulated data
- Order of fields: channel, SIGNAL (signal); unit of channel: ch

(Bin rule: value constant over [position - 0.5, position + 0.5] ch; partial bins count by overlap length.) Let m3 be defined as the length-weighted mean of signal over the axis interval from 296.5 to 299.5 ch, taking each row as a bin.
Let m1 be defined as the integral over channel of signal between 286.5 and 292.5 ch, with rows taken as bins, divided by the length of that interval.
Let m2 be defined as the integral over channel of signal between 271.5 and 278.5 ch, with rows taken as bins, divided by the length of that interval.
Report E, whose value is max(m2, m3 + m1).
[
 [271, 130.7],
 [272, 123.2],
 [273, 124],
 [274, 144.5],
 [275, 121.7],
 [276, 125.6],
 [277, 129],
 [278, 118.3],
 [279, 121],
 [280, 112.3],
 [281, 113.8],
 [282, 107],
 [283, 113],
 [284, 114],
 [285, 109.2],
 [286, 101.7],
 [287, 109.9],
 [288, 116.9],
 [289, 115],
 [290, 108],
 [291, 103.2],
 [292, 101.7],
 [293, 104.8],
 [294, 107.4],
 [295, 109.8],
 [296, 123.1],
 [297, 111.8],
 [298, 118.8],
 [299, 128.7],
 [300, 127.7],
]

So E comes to 229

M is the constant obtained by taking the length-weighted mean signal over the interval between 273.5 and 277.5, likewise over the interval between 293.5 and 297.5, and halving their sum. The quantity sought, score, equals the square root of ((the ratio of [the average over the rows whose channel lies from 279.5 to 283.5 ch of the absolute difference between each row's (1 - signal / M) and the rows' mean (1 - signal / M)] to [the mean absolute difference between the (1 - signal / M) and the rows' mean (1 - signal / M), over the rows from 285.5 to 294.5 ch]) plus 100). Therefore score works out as 10.03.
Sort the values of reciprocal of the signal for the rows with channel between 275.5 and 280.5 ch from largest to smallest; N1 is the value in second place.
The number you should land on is 0.0085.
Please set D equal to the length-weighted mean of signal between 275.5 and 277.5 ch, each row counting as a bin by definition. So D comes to 127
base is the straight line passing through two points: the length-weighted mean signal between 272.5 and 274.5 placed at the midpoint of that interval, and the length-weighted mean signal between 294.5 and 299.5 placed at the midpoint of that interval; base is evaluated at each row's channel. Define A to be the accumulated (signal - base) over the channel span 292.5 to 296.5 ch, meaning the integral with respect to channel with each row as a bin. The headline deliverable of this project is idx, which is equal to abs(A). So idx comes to 35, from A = -35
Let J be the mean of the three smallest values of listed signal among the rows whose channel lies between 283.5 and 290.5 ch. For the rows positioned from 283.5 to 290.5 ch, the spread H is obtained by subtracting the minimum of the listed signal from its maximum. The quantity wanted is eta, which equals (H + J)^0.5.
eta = 11.0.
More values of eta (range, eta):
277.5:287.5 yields 11.2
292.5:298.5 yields 11.2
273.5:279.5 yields 12.1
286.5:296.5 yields 11.2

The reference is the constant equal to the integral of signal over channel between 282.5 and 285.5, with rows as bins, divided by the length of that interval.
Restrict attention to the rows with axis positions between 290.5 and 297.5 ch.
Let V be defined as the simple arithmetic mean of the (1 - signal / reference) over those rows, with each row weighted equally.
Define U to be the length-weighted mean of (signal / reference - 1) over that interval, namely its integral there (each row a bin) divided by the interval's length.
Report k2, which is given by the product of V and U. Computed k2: -0.0008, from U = -0.029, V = 0.03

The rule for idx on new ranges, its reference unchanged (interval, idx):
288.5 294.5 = 93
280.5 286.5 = 106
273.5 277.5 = 11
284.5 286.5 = 41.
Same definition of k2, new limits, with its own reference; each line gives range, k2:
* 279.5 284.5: 0.0000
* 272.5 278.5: -0.0182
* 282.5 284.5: -0.0002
